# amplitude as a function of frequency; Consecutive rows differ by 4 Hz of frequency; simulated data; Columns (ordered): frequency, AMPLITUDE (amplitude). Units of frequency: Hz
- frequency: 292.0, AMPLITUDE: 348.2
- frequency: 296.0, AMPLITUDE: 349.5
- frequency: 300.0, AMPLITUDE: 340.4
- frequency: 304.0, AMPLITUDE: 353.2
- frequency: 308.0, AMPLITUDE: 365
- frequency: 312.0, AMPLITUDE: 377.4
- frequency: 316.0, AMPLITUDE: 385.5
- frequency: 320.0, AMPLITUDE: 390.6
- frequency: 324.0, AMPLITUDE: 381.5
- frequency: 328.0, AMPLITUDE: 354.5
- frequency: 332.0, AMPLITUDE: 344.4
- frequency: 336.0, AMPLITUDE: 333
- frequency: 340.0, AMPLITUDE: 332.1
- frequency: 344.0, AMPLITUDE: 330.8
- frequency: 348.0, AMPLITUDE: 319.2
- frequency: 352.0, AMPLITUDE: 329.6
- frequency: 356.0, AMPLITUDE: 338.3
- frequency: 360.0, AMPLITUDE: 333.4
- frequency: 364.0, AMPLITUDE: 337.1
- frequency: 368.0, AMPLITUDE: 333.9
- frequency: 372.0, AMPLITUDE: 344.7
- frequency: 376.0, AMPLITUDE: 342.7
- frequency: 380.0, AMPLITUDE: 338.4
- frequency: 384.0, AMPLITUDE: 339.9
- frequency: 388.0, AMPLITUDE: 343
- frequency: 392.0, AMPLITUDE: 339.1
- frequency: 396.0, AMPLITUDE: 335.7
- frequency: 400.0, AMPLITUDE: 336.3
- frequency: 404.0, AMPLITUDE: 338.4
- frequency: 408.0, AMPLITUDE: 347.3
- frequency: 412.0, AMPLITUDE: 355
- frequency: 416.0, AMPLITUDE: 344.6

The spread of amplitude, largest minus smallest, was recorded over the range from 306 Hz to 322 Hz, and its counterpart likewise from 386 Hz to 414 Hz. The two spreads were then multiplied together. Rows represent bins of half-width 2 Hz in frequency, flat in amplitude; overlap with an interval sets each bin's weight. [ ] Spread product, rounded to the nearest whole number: 494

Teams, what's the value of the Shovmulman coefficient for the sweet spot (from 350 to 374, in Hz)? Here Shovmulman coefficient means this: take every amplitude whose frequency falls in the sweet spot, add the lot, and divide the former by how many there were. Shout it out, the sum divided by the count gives 336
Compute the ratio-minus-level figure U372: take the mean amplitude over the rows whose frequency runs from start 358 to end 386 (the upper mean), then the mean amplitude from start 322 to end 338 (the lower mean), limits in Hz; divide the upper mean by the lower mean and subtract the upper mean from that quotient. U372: -338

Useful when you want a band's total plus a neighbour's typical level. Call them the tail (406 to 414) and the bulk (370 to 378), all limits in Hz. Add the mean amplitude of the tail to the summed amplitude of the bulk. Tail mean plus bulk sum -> 1039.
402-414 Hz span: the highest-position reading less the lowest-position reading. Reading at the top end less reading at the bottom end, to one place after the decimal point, 16.6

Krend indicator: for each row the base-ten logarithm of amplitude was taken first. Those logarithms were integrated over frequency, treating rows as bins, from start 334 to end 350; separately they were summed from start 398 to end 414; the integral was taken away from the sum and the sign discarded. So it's 30.12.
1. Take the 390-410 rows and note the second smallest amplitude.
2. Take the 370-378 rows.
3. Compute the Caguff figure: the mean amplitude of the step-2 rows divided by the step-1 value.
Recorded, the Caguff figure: 1.02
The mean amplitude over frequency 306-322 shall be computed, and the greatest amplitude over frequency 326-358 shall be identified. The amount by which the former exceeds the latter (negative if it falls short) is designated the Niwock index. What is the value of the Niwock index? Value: 25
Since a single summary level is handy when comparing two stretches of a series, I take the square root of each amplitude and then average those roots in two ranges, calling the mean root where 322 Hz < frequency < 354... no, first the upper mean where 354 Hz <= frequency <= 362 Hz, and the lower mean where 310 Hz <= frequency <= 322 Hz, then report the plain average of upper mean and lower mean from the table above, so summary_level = 19.0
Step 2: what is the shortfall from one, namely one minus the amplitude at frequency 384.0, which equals -339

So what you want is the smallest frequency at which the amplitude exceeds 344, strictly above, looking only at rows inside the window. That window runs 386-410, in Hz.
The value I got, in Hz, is 408.0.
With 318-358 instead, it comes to 320.0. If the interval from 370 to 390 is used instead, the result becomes 372.0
